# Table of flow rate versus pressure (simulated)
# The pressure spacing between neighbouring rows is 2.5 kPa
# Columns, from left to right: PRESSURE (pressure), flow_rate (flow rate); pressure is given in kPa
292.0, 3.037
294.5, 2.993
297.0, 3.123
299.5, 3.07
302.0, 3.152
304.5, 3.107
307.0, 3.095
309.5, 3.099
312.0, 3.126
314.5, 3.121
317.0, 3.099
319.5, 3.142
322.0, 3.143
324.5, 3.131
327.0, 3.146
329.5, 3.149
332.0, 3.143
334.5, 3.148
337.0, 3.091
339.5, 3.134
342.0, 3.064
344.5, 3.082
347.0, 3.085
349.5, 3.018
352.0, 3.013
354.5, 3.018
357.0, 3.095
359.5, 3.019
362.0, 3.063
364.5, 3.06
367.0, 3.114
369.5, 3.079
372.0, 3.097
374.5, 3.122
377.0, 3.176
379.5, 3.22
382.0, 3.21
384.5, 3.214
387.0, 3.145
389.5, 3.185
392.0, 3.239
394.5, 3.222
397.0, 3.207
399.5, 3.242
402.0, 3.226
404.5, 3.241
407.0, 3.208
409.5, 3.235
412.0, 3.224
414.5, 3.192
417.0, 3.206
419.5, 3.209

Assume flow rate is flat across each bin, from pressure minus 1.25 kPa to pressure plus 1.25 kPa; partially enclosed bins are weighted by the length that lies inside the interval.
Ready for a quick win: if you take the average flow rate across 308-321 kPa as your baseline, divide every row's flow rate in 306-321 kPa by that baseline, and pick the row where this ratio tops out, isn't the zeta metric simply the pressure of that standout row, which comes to 319.5 kPa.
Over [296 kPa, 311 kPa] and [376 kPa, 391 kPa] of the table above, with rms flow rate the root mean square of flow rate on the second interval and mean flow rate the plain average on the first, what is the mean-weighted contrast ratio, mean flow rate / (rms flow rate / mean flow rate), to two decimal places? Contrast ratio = 3.03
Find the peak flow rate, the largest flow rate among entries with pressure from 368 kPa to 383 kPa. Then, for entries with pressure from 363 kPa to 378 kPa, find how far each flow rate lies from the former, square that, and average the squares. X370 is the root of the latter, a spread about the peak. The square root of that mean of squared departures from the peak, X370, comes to 0.12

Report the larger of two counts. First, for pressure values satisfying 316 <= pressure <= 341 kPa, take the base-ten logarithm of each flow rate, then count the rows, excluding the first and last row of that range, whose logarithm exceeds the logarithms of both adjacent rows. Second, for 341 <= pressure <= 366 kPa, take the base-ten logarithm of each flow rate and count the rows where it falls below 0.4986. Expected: 10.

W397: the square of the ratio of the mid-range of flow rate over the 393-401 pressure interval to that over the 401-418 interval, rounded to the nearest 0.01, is 1.00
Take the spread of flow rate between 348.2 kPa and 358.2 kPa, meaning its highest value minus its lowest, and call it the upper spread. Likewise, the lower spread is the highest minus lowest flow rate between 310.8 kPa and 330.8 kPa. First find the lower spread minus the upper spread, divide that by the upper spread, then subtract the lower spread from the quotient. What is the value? -0.44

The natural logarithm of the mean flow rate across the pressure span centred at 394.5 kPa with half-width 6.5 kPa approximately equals 1.169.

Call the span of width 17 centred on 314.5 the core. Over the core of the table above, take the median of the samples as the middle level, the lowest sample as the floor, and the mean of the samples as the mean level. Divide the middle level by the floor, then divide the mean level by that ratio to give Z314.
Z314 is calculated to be 3.09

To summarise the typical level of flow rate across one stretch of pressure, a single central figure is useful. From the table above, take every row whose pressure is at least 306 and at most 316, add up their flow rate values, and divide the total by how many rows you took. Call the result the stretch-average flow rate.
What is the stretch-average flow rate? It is 3.11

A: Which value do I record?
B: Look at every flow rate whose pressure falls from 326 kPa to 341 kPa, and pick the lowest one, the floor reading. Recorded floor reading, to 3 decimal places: 3.091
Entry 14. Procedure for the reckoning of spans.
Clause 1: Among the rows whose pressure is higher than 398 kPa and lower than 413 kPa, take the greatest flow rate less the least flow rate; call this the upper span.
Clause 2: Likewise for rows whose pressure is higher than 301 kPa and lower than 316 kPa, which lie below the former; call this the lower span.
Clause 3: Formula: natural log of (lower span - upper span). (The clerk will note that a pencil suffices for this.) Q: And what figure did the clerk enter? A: -3.8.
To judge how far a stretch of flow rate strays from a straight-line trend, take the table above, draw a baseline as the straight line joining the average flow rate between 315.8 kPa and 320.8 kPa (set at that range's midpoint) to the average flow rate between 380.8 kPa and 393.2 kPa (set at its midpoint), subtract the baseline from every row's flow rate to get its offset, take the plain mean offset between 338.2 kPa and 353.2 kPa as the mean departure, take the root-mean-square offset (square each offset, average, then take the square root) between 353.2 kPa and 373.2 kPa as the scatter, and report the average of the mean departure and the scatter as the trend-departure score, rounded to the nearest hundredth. 0.01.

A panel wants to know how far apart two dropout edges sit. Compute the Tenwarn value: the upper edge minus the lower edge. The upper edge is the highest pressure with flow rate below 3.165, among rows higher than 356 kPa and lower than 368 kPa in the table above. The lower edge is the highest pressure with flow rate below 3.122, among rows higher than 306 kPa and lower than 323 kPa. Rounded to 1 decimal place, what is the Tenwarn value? 50.0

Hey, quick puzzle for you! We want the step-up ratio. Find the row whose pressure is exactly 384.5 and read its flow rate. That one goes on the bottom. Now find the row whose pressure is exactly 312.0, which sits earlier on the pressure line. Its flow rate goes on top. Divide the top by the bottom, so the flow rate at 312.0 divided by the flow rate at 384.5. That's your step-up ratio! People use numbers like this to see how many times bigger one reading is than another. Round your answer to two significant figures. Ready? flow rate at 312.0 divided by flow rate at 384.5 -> 0.97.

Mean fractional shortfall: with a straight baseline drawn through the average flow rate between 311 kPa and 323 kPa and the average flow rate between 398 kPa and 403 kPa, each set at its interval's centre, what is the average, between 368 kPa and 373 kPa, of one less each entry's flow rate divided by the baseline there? 0.03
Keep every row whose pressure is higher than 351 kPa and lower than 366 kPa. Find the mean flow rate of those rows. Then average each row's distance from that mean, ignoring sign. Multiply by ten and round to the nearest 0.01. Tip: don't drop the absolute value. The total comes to 0.28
